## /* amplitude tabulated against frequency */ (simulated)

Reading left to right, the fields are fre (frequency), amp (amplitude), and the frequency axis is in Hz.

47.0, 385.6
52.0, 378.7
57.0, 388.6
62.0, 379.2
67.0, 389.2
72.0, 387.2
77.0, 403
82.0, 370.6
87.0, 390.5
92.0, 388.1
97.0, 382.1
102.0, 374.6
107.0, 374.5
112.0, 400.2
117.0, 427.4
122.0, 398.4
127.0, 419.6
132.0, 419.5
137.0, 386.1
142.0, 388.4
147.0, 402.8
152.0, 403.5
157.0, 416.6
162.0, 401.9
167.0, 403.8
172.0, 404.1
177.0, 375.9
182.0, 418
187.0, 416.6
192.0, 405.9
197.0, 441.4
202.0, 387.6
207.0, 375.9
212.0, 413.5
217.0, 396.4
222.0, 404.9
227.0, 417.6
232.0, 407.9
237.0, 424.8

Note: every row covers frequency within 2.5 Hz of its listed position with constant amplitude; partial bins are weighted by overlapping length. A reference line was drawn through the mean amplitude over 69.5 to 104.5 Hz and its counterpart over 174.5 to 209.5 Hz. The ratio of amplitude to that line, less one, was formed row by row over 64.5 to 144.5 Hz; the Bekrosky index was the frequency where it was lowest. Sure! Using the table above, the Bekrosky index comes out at 107.0 Hz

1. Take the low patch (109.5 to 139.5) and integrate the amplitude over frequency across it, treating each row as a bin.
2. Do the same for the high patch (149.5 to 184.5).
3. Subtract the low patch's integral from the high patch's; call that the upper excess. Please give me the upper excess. 1863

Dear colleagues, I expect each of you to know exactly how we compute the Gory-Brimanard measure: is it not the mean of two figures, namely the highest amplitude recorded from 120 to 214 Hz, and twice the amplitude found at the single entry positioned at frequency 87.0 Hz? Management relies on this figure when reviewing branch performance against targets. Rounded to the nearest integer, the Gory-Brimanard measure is 611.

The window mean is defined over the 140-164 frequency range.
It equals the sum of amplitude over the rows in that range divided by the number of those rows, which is 403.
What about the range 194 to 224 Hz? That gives 403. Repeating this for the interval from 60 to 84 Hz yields 386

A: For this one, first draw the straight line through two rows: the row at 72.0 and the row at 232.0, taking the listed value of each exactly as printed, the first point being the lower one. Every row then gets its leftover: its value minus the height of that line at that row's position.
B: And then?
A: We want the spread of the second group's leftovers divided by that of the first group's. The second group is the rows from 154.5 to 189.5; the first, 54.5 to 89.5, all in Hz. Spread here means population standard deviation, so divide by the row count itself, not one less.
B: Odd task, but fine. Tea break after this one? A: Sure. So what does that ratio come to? 1.46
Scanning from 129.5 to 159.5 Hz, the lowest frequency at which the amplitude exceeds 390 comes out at 132.0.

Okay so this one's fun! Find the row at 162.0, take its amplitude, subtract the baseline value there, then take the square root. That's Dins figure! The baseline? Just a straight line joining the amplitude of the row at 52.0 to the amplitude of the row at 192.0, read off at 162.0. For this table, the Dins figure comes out 1.4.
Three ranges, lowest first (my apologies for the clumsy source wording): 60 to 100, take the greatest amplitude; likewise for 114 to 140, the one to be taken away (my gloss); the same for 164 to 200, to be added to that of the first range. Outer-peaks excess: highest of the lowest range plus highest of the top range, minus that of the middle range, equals 417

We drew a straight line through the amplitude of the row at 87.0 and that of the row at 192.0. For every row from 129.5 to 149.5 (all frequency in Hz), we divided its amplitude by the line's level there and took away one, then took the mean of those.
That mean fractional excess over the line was 0.00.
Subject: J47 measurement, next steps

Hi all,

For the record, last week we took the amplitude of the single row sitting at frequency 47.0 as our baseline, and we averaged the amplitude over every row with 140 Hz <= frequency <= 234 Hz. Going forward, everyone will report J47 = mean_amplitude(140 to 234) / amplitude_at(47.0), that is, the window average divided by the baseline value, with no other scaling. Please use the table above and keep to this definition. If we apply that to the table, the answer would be 1.05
